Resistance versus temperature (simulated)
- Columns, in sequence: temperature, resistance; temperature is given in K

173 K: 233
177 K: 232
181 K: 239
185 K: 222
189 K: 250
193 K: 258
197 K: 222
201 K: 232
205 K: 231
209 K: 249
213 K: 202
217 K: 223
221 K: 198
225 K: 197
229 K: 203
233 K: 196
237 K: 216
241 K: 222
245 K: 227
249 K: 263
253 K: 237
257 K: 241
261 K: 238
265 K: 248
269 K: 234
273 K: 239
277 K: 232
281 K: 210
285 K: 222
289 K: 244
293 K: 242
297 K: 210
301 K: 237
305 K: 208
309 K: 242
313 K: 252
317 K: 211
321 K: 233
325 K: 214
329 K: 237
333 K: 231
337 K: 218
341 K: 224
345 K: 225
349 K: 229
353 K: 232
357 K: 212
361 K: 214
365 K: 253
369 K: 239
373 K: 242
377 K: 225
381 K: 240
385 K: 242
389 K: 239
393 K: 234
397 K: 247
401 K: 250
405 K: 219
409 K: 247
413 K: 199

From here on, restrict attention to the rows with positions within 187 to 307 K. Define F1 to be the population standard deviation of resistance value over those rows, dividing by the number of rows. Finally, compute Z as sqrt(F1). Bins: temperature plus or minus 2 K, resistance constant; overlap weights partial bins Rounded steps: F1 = 18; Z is 4.3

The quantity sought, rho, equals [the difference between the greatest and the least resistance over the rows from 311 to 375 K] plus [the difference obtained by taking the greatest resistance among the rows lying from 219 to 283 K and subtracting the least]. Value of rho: 109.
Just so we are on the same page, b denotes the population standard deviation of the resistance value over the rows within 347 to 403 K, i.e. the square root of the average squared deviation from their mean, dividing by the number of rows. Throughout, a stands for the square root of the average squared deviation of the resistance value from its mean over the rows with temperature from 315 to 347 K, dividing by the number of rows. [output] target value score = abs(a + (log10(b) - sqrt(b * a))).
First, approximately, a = 8.7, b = 12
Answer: 0.4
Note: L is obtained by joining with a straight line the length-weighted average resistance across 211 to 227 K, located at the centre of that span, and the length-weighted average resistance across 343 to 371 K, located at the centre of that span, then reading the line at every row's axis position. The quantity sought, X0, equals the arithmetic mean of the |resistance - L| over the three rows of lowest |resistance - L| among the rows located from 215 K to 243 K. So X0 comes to 6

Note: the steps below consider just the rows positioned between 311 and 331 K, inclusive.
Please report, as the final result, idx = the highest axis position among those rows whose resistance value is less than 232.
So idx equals 325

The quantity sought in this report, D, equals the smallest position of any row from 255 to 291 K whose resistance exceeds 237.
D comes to 257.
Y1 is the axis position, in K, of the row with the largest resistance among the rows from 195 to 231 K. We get 209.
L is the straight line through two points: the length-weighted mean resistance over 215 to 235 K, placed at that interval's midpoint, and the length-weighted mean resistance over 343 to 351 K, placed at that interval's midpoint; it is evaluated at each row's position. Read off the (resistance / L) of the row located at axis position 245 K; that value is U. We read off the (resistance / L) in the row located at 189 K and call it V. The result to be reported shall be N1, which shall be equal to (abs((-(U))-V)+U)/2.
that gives 1.73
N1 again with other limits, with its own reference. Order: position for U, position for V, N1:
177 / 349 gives 1.70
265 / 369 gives 1.69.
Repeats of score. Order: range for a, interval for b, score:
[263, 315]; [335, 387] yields 2.5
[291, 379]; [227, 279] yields 0.6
